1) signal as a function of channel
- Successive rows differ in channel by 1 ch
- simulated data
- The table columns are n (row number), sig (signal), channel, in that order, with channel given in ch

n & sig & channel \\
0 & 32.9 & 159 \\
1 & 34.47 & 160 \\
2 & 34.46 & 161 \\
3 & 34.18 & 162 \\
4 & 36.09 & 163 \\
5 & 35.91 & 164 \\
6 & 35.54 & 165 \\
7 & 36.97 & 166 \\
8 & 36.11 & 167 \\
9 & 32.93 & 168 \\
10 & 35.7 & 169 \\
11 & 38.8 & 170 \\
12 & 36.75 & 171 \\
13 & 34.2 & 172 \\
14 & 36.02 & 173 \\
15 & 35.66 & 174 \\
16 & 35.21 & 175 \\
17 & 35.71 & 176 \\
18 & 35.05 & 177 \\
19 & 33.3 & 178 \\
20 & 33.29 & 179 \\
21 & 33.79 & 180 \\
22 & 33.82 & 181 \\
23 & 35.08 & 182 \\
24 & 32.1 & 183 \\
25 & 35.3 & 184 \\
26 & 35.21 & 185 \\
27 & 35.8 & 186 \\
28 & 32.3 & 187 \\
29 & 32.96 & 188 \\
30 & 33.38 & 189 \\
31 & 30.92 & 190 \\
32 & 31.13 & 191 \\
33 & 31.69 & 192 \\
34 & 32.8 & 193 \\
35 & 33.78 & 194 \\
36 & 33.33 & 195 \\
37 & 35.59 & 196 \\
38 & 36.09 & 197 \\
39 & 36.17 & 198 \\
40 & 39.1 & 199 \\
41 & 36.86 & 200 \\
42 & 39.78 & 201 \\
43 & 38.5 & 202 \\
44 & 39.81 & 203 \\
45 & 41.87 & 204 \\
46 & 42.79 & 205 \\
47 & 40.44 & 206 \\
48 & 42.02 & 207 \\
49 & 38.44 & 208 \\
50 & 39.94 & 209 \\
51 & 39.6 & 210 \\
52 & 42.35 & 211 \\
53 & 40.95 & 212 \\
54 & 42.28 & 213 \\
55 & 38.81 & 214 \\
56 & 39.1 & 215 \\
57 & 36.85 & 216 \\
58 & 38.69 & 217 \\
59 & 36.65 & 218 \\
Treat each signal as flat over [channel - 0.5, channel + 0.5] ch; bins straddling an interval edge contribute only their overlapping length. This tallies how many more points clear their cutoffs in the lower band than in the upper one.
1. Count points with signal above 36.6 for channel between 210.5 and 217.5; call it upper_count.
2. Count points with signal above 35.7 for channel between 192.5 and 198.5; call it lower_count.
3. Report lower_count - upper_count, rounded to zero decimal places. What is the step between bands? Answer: -5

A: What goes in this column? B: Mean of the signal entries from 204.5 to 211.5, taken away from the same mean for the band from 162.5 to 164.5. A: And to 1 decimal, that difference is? -4.8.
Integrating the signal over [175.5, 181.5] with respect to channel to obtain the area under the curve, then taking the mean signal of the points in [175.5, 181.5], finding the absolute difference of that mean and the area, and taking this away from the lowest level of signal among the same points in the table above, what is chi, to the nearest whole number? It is -138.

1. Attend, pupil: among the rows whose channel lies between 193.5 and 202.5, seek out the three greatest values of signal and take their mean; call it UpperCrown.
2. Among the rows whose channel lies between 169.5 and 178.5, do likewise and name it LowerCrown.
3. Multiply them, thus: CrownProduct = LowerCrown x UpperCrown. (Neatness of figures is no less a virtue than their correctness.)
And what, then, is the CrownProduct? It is 1455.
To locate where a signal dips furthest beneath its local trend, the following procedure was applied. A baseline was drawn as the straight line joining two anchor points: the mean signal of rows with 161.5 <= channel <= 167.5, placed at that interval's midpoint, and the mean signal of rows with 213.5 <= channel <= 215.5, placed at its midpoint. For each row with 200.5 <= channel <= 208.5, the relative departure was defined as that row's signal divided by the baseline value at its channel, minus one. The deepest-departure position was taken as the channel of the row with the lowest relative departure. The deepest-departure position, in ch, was 208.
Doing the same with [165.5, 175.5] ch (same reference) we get 168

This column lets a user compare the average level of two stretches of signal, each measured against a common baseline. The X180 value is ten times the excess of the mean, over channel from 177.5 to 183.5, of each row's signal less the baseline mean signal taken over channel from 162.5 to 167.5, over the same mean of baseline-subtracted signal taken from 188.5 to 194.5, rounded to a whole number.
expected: 13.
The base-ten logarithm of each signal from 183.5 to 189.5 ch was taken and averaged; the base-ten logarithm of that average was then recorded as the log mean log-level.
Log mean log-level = 0.186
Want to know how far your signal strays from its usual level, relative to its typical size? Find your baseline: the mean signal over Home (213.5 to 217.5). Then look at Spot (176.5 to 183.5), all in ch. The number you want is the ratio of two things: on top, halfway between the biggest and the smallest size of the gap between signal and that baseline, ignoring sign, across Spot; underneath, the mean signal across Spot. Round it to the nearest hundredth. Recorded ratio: 0.14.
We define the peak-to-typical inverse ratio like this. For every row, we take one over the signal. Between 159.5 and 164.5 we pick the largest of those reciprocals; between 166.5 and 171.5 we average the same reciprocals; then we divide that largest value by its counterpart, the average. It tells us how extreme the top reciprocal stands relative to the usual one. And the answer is 1.05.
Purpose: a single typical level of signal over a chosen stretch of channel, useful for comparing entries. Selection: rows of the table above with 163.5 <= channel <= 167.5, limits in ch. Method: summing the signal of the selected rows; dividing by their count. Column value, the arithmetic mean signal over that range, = 36.1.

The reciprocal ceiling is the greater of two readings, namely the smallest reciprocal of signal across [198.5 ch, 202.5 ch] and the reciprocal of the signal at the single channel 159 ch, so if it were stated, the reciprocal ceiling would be 0.0304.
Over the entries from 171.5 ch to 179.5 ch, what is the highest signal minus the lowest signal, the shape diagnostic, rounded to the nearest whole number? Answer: 3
